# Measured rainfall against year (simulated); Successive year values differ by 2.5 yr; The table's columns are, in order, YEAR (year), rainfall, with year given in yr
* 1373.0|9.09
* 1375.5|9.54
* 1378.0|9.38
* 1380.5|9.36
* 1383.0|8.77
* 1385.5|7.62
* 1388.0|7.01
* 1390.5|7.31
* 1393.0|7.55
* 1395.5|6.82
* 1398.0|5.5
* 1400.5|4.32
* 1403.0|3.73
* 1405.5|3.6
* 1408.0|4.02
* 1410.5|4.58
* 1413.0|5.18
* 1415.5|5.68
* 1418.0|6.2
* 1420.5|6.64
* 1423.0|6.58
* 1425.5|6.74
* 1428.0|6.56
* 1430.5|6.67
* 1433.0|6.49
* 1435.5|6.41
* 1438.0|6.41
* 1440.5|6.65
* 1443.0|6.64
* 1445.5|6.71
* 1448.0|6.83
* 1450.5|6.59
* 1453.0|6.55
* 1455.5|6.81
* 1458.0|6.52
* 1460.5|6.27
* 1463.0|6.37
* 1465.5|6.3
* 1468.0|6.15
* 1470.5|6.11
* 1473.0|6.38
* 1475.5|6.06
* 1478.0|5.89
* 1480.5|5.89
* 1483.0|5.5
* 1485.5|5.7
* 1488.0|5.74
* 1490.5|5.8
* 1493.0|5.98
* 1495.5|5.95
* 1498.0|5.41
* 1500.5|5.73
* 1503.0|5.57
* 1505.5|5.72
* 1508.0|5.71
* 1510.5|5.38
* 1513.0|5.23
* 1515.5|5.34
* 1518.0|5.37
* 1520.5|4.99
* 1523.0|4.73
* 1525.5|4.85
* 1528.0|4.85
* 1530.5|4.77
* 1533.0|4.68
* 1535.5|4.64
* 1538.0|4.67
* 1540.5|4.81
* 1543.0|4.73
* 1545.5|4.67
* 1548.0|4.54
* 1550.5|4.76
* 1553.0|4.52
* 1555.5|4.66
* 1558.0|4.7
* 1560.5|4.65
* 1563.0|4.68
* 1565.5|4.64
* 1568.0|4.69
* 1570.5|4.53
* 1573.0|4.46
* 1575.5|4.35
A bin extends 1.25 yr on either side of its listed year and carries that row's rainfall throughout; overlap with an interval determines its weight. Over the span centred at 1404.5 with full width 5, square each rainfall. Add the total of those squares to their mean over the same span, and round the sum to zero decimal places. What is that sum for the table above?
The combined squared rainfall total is 40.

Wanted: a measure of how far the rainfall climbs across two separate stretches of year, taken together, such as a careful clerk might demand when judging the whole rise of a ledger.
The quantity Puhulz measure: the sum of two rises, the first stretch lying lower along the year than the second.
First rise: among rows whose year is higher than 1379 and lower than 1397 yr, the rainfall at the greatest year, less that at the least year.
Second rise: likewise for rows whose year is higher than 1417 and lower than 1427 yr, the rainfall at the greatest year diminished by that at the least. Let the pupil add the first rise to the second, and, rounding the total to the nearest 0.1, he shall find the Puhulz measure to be -2.0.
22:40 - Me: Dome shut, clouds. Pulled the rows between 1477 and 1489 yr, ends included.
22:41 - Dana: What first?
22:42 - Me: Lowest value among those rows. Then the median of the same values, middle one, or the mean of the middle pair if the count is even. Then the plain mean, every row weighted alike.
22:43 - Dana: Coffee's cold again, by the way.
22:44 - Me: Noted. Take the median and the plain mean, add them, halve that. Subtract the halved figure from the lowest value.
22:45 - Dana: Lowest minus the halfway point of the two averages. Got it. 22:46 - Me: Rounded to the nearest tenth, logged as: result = -0.2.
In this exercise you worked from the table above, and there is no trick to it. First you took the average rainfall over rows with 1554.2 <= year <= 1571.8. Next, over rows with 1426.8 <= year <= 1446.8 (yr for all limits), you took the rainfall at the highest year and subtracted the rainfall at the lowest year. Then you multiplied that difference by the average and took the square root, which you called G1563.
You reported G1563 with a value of 0.8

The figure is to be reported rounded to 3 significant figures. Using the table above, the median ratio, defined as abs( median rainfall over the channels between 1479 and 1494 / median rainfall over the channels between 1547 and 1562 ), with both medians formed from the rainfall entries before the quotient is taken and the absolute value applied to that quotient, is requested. 1.24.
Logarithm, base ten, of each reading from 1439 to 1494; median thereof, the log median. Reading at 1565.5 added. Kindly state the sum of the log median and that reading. 5.4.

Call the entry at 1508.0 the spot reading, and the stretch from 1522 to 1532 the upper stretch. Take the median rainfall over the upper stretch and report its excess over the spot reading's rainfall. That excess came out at -0.9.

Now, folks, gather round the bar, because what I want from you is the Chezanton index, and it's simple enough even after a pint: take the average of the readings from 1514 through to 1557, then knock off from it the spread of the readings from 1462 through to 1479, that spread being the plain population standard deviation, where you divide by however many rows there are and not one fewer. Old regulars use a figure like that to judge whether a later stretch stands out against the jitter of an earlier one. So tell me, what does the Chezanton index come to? 4.6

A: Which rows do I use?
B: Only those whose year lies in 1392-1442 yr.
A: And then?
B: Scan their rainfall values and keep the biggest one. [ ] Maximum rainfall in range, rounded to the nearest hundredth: 7.55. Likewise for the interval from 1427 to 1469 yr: 6.83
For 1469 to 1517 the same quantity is 6.38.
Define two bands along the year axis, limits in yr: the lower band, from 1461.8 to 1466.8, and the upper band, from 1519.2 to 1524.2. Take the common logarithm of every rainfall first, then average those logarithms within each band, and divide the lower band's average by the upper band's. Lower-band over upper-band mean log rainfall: 1.2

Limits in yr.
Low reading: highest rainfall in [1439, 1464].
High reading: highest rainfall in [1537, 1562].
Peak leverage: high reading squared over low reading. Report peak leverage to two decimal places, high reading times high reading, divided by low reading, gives 3.39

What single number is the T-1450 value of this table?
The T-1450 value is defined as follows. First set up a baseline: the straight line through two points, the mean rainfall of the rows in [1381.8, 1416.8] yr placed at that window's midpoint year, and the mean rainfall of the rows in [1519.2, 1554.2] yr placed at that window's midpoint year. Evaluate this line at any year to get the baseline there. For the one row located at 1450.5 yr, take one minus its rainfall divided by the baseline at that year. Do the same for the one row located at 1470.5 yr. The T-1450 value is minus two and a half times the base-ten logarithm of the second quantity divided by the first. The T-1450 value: 0.31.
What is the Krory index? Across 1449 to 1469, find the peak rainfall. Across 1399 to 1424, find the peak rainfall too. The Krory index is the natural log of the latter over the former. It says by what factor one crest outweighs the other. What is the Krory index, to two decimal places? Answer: -0.03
